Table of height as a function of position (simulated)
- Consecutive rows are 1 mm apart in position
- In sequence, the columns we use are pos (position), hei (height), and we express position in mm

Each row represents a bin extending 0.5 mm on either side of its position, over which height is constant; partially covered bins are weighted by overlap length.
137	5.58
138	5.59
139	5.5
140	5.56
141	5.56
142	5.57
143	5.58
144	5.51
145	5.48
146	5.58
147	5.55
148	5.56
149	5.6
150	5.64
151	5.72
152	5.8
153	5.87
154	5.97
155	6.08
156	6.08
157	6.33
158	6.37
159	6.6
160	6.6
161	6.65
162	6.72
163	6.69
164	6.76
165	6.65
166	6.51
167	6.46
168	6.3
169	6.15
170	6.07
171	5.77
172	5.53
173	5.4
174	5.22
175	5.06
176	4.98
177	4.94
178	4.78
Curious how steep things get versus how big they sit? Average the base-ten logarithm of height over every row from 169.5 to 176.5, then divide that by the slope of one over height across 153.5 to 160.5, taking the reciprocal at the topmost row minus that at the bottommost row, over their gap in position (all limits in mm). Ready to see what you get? -275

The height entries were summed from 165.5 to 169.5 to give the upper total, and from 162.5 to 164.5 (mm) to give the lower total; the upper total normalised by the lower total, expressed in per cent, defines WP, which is 189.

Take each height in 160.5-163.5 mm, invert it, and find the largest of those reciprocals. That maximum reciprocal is 0.150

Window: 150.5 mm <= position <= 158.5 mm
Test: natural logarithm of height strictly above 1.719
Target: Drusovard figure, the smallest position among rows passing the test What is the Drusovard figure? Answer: 151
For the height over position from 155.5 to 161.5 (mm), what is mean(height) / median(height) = 0.99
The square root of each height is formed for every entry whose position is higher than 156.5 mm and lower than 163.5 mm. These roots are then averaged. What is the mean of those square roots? 2.56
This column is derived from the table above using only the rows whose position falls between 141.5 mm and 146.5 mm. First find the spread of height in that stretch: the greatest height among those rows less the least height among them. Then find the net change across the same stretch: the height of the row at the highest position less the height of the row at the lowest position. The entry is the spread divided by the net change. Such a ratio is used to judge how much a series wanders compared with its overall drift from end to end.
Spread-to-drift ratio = 10.0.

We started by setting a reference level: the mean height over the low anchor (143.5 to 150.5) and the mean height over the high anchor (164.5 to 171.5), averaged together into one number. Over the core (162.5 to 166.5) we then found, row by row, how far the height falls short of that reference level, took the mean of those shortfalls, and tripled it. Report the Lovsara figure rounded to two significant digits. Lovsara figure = -2.2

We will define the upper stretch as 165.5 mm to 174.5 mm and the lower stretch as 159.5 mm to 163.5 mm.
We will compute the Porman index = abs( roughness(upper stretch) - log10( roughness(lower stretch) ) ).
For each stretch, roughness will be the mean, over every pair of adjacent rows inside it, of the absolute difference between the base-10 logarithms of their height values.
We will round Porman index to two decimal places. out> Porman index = 2.50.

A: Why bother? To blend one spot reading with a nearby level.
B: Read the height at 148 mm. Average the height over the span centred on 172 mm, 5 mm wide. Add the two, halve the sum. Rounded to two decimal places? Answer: 5.58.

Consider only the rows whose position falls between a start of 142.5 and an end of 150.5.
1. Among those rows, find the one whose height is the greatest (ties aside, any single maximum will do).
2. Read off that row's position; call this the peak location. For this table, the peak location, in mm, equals 150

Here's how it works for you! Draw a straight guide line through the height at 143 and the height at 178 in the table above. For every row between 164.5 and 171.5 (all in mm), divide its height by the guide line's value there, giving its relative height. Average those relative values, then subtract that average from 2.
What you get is 0.75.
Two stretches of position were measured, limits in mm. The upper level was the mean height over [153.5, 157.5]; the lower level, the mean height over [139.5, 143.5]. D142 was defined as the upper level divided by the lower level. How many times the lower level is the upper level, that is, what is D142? 1.10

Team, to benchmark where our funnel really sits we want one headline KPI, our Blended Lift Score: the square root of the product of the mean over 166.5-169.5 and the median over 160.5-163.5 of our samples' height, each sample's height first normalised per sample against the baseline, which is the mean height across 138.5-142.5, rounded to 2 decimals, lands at 1.17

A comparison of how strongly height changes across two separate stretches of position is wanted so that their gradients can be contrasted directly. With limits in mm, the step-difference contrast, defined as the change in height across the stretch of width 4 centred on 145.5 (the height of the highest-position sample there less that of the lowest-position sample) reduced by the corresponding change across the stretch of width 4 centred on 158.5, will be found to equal -0.2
